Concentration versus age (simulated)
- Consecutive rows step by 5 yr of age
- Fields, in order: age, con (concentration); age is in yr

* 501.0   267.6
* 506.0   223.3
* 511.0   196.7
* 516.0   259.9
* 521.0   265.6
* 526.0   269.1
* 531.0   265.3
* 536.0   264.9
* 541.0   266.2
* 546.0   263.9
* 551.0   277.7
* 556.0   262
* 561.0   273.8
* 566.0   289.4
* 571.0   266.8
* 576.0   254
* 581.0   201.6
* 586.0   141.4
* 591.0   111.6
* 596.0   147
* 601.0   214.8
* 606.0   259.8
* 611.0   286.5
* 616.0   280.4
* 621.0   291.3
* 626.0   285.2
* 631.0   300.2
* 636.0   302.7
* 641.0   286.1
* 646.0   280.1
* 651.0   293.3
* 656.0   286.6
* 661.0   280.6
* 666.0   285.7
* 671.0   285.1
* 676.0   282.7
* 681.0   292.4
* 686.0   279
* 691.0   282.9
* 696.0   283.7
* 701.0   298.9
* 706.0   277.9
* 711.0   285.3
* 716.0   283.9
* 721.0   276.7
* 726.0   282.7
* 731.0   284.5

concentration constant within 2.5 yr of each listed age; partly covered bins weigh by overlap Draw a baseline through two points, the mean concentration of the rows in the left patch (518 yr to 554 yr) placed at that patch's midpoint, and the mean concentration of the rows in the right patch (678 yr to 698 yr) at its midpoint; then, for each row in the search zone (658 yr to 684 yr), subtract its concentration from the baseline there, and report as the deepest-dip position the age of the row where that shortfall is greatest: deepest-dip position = 661.0 yr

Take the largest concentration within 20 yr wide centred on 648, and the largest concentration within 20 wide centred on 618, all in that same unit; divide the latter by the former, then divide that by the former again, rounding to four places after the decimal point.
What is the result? 0.0034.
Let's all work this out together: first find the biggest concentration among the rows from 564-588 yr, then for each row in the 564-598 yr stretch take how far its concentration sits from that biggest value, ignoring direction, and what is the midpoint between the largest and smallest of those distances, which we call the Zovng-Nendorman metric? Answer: 89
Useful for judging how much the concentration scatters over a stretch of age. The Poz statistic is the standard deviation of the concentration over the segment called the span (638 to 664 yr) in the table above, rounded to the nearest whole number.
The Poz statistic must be 5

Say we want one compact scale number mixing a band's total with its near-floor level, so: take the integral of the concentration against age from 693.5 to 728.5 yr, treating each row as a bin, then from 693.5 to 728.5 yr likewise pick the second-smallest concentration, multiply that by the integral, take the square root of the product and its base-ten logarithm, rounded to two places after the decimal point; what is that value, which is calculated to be 3.22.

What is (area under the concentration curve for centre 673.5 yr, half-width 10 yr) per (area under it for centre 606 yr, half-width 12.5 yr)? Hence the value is 1.0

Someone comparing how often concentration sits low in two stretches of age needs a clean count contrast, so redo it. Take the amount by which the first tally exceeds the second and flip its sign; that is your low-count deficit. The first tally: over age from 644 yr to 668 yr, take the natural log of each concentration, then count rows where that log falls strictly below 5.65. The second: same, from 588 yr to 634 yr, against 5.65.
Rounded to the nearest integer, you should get 3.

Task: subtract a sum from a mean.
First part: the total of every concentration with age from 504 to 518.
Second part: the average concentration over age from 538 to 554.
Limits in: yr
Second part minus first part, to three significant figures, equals -411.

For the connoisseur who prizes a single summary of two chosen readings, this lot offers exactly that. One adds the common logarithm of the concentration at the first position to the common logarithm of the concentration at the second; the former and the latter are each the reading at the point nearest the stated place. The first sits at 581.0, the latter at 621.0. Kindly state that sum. 4.77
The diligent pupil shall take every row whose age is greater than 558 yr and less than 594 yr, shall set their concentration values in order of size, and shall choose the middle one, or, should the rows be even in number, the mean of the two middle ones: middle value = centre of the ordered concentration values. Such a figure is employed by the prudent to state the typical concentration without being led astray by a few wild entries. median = 254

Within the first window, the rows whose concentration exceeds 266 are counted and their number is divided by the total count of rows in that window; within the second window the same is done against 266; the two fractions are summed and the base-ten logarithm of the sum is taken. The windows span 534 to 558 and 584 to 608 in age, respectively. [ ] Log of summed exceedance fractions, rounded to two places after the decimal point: -0.40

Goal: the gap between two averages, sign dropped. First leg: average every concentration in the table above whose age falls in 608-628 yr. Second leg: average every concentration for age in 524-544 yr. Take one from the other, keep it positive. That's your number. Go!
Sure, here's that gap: 19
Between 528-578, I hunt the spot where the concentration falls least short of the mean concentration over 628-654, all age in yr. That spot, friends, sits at 566.0 yr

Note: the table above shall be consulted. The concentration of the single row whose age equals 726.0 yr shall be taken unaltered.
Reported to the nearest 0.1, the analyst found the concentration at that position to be 282.7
